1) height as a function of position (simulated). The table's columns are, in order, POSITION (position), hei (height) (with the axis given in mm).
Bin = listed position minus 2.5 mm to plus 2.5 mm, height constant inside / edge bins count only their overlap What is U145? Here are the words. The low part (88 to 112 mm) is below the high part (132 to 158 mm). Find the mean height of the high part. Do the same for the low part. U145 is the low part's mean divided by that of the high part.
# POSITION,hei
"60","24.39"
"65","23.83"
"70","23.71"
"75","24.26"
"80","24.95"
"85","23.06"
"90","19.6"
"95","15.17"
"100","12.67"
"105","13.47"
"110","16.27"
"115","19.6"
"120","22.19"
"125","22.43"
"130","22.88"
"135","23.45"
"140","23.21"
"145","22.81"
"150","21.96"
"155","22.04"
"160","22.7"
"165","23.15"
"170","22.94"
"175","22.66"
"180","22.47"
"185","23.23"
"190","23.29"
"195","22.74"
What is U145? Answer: 0.68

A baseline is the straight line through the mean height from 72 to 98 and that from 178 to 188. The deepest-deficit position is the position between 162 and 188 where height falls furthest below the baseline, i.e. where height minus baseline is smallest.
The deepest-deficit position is 180 mm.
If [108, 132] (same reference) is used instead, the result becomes 110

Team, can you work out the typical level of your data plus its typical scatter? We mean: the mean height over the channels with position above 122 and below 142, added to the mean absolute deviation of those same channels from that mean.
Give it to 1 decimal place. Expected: 23.3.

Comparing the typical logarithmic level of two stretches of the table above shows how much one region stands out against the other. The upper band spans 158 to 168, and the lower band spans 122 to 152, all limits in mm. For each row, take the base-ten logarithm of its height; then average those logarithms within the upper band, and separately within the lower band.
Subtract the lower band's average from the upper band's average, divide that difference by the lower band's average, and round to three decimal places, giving 0.002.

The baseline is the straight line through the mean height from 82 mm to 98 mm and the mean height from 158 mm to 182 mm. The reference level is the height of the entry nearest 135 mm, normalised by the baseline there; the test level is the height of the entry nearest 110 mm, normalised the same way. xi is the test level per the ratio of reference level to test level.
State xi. 0.59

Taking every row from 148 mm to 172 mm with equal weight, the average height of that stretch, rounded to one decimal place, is 22.6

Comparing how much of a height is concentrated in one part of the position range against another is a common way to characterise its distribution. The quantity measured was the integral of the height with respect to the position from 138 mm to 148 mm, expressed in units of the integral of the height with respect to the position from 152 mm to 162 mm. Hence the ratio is 1.03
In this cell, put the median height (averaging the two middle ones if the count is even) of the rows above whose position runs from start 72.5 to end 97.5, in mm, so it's 23.1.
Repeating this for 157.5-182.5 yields 22.7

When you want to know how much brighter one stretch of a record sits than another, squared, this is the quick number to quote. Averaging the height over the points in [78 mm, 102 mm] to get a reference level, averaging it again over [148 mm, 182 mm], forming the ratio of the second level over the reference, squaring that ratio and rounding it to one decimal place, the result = 1.4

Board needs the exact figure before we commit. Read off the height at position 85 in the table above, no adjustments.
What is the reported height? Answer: 23.06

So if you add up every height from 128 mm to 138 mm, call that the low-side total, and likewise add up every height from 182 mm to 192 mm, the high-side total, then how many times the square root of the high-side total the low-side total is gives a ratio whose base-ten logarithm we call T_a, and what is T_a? 0.832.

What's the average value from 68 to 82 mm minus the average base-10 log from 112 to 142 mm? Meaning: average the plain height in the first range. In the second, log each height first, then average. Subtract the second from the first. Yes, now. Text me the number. 23.0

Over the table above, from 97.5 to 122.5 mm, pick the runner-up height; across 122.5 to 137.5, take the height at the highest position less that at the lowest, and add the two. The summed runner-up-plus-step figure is 20.6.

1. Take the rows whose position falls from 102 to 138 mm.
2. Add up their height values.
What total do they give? 140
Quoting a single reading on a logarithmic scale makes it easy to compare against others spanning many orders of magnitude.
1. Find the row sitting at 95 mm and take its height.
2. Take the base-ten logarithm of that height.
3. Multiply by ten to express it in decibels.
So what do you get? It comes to 11.8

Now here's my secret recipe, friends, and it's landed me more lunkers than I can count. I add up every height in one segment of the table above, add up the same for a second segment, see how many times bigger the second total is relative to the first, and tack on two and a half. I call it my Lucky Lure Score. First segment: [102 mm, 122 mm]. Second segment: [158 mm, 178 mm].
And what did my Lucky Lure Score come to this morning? 3.78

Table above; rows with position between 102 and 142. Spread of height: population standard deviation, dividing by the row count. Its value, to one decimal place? 3.5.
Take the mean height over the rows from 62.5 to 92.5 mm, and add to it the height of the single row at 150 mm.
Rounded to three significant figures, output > 45.2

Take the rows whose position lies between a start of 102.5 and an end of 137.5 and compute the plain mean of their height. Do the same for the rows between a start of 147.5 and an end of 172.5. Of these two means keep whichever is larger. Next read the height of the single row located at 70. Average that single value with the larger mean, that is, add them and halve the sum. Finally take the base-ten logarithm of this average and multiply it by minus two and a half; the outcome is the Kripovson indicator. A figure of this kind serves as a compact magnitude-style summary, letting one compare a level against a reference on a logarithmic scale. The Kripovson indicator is -3.41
